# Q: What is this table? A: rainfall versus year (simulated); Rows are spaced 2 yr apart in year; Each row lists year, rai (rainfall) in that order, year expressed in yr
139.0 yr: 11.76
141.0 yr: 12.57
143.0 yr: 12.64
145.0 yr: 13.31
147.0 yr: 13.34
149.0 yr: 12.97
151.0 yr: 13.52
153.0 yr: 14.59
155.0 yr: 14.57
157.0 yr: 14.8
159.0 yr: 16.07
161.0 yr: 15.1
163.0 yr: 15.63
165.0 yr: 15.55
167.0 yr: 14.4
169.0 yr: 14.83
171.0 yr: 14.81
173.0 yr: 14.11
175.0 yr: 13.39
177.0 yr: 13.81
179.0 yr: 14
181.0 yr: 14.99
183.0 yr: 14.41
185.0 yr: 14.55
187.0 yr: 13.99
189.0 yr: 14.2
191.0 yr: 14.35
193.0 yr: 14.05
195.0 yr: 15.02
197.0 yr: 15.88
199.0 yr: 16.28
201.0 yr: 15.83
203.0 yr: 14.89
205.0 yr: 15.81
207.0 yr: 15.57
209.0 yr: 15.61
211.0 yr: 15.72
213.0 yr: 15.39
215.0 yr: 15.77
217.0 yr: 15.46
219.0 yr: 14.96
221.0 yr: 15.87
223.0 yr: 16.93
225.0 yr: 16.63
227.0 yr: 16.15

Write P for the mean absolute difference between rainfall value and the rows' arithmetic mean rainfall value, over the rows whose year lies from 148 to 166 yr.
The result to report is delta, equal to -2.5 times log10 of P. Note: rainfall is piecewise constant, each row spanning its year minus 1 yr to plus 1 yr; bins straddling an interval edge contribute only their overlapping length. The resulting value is 0.3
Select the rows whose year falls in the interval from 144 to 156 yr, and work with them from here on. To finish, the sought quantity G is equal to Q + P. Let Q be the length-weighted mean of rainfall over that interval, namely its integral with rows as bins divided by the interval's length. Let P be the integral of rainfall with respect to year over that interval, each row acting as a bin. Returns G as 178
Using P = 165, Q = 13.7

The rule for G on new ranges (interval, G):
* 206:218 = 203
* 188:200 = 195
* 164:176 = 189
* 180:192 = 187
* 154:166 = 199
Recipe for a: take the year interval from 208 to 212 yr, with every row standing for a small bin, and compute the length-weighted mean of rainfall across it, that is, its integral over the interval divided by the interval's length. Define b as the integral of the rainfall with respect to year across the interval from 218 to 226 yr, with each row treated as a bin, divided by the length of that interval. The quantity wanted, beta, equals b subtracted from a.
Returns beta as -0.4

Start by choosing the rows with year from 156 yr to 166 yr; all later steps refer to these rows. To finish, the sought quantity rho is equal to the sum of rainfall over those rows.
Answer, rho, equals 77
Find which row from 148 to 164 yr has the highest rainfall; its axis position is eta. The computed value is 159.0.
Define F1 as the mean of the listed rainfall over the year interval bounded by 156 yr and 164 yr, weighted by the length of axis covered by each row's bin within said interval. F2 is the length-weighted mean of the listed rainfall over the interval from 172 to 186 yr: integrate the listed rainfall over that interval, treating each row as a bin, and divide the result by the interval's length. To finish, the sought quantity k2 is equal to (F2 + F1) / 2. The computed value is 14.8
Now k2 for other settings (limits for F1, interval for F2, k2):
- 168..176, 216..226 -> 15.1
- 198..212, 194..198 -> 15.6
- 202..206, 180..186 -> 15.0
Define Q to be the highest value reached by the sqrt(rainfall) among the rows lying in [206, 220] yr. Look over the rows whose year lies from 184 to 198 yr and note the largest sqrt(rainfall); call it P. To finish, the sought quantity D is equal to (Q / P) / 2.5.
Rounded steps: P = 3.98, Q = 3.97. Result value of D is 0.40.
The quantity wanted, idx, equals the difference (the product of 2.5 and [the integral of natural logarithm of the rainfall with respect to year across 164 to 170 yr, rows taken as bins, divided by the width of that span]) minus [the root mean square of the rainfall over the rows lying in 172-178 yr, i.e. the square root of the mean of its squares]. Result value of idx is -7.0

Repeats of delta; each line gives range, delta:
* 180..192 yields 1.6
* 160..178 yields 0.5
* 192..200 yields 0.3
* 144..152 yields 2.0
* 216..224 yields 0.6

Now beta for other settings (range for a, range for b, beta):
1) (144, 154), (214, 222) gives -2.0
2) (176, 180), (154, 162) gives -1.2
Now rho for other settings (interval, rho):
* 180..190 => 72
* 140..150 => 65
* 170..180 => 70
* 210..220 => 77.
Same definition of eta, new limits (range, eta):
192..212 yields 199.0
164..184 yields 165.0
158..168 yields 159.0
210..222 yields 221.0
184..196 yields 195.0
